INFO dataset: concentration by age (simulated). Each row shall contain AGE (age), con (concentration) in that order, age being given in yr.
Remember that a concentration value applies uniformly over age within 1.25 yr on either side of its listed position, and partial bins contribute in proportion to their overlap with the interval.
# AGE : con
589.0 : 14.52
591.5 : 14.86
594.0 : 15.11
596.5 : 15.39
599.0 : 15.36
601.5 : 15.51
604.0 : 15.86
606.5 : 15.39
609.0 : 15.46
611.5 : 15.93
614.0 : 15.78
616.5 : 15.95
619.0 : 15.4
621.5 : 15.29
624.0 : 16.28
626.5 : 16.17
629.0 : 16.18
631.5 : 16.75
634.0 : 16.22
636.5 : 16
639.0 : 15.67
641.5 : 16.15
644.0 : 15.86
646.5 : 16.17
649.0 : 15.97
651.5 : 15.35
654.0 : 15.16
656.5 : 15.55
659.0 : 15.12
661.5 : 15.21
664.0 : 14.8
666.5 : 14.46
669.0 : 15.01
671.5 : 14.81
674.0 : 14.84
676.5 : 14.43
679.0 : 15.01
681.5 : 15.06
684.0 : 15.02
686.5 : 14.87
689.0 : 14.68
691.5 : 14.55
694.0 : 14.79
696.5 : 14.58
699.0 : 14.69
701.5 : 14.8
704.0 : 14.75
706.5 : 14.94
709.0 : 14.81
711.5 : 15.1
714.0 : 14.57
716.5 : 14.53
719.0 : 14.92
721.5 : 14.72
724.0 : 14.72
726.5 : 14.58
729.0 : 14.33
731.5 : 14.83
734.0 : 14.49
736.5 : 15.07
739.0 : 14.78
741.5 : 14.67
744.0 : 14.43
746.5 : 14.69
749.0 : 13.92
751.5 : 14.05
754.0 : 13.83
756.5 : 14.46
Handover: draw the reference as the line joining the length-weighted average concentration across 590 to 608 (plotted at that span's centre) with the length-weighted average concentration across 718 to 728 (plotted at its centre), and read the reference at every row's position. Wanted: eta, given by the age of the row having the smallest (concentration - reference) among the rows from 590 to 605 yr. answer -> 591.5 yr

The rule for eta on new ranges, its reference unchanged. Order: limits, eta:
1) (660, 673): 666.5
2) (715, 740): 729.0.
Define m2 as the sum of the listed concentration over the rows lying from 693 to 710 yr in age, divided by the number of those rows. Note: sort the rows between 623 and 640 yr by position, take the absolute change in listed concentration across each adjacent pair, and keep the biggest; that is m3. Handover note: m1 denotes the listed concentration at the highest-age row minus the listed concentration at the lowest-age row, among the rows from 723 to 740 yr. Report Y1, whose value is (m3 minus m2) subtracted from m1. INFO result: 14.3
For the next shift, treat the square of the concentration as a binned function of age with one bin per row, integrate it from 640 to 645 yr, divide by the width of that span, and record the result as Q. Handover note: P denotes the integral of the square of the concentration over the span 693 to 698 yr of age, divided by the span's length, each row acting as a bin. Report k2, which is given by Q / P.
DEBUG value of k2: 1.19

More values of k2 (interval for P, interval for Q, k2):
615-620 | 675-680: 0.88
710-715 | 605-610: 1.08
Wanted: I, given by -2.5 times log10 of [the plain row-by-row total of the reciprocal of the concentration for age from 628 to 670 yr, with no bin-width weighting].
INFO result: -0.09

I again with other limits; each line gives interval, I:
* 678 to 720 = -0.15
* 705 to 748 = -0.16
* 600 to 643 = -0.07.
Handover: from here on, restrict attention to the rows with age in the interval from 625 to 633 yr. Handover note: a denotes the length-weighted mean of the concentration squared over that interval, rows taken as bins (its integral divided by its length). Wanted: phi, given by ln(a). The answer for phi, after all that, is 5.59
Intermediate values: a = 268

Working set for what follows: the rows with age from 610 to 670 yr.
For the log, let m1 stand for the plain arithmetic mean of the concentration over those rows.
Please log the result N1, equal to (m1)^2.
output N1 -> 246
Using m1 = 15.7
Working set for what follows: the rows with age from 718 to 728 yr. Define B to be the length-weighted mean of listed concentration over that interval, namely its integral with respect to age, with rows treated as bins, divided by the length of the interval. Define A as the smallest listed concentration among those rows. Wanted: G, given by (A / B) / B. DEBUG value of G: 0.067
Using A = 14.58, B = 14.7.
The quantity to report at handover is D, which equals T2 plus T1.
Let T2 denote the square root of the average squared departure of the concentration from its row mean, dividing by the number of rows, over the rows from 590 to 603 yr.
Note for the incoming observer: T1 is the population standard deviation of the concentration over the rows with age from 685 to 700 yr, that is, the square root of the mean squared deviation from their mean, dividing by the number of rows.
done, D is 0.34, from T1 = 0.11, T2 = 0.23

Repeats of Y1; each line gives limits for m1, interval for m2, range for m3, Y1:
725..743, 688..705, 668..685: 14.2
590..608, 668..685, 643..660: 14.8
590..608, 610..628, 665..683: 15.8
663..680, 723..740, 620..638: 13.9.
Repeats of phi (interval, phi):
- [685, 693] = 5.38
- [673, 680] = 5.38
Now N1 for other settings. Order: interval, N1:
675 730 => 217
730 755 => 210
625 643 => 261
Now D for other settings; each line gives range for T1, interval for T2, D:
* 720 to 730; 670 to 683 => 0.38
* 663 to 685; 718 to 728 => 0.35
